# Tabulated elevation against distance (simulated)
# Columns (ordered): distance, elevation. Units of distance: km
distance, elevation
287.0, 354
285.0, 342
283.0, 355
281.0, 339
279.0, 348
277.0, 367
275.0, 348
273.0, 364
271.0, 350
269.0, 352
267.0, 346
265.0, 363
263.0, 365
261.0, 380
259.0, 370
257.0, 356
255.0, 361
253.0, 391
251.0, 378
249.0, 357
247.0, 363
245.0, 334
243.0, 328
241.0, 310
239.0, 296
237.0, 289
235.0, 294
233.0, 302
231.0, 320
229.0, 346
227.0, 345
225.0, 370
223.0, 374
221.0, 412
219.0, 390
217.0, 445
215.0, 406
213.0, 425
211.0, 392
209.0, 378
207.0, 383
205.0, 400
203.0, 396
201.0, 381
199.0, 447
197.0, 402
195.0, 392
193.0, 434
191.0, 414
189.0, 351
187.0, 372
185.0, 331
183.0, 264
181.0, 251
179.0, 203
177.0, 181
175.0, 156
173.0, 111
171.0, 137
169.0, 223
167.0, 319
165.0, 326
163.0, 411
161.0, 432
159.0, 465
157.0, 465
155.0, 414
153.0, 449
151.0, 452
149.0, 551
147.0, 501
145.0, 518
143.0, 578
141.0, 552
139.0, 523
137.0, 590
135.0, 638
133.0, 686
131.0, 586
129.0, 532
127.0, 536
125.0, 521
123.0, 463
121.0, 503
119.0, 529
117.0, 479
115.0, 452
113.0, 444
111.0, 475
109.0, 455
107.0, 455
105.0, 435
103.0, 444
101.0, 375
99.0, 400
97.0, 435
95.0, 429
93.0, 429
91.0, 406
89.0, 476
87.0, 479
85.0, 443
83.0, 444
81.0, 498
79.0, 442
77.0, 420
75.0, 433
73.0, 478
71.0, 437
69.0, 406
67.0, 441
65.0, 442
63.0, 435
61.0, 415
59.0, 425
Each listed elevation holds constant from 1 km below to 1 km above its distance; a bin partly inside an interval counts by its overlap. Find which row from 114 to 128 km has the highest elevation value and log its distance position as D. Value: 127.0 km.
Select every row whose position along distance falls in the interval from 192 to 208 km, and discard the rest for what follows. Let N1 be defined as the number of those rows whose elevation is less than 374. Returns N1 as 0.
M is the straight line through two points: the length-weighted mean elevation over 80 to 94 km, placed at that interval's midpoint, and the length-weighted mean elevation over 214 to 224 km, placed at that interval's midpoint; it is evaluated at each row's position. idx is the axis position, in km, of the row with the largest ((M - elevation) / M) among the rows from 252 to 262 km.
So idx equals 257.0 km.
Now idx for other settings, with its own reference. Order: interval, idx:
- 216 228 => 227.0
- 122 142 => 123.0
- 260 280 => 267.0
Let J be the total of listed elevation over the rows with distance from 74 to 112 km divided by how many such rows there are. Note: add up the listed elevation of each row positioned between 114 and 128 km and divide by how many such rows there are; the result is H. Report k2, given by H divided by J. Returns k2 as 1.13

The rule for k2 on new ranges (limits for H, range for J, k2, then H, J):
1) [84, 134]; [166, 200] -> 1.62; 475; 293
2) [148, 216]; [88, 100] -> 0.83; 356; 429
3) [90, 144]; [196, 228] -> 1.25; 494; 397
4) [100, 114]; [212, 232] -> 1.15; 440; 383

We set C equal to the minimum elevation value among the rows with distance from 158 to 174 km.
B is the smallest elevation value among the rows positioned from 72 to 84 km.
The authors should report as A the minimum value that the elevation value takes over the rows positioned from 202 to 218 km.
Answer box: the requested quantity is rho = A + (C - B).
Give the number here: 69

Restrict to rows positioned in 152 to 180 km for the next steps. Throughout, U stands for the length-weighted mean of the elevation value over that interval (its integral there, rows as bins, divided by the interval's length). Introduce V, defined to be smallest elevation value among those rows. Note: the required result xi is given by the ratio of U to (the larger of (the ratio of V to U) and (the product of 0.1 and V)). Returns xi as 27.6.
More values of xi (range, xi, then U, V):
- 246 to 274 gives 10.5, 364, 346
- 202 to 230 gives 11.3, 390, 345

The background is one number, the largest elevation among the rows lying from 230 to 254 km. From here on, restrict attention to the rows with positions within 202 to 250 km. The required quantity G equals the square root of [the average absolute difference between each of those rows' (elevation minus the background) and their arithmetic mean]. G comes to 6.1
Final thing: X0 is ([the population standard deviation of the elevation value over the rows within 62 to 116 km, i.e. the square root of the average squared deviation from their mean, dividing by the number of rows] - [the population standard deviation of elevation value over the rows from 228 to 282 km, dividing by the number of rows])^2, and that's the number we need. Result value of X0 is 1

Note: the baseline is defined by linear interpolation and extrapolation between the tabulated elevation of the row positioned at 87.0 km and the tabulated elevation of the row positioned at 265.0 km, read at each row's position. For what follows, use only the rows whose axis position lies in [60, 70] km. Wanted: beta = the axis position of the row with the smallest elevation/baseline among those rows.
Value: 69.0 km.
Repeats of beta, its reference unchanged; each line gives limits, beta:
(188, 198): 189.0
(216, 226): 225.0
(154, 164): 155.0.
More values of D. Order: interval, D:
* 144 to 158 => 149.0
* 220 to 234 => 221.0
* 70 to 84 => 81.0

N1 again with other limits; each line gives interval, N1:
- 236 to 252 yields 7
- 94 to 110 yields 0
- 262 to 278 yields 8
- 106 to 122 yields 0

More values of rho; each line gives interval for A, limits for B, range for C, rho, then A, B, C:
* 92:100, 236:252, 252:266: 467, 400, 289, 356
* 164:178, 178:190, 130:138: 494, 111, 203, 586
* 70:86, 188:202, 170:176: 180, 420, 351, 111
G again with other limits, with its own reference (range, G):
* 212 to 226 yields 4.6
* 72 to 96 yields 4.8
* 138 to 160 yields 6.6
